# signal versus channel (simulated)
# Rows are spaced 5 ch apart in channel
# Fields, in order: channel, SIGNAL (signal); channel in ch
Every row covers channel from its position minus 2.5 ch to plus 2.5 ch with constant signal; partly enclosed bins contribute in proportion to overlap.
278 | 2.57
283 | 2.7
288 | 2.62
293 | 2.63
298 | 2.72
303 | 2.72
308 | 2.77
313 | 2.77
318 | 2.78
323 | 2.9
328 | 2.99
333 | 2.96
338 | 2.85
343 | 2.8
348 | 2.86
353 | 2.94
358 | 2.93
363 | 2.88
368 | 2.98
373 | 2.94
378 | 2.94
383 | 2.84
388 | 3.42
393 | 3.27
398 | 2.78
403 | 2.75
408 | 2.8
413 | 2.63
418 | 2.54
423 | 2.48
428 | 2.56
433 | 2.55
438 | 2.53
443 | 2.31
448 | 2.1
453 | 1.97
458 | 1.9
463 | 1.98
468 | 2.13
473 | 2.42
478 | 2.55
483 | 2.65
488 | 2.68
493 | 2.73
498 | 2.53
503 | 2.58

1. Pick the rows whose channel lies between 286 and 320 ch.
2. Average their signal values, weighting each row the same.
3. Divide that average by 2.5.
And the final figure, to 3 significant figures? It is 1.09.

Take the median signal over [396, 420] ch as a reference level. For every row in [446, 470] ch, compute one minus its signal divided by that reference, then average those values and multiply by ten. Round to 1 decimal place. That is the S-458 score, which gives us 2.7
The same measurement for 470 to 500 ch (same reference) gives 0.6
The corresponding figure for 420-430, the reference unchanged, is 0.8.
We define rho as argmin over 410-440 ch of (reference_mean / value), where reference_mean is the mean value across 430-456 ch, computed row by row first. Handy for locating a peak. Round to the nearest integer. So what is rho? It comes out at 413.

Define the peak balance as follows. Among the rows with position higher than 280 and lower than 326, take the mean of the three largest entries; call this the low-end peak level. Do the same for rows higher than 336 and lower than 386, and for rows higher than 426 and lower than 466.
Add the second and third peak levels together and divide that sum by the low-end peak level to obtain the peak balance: 1.95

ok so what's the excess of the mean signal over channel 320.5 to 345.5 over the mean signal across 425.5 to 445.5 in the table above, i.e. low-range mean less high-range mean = 0.4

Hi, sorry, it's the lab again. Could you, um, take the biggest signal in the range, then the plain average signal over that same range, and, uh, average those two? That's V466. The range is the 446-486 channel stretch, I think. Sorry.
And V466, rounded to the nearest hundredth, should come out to 2.43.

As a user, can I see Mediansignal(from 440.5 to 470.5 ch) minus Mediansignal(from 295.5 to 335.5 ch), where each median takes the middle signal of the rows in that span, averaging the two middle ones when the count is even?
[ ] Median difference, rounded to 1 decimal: -0.7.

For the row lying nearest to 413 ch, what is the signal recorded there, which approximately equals 2.63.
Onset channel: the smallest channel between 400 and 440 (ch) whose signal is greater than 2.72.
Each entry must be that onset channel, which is 403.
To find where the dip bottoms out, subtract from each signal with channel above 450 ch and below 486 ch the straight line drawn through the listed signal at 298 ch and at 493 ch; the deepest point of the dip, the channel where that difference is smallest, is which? 458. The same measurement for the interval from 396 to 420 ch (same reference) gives 418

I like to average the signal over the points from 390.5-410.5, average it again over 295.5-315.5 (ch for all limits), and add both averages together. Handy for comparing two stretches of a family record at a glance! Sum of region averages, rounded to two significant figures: 5.6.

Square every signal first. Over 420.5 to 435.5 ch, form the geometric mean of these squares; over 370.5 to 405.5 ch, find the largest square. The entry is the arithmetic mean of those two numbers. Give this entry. 9.0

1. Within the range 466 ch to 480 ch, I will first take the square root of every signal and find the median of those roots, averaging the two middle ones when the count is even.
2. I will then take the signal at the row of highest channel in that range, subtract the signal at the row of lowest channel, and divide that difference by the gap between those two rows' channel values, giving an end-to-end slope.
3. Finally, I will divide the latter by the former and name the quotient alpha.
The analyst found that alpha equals 0.027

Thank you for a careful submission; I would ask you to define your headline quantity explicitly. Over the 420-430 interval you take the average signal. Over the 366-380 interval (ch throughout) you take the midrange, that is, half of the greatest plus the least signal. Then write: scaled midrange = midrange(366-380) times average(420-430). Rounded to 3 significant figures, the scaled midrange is 7.46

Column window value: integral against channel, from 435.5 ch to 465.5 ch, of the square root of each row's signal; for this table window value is 43.7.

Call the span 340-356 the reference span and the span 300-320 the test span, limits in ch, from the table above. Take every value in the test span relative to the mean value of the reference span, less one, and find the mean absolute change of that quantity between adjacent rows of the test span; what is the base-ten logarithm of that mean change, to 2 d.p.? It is -2.16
